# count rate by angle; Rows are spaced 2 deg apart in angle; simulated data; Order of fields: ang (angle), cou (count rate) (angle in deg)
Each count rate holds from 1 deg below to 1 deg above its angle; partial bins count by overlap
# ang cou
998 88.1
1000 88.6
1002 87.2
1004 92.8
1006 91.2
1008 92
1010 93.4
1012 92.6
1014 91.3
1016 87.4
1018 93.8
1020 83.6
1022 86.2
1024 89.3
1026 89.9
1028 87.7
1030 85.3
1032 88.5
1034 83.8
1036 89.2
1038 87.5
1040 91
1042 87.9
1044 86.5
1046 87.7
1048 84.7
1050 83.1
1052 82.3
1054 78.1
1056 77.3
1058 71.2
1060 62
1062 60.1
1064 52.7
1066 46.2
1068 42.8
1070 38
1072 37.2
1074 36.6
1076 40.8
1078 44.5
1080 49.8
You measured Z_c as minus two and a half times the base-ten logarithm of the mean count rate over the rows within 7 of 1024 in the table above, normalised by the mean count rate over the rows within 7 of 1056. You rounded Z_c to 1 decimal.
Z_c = -0.2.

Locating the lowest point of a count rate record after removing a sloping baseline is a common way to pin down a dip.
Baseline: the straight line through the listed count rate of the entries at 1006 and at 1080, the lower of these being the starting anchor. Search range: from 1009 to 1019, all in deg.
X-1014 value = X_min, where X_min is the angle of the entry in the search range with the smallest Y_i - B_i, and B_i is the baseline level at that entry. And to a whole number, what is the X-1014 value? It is 1016 deg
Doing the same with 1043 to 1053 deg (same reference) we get 1050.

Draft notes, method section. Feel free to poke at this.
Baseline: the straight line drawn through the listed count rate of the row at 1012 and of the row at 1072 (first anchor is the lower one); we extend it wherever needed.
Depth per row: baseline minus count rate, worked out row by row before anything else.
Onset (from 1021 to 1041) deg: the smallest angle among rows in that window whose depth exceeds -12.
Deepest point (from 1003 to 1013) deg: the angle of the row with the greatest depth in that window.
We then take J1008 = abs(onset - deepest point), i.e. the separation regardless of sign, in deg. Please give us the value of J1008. 18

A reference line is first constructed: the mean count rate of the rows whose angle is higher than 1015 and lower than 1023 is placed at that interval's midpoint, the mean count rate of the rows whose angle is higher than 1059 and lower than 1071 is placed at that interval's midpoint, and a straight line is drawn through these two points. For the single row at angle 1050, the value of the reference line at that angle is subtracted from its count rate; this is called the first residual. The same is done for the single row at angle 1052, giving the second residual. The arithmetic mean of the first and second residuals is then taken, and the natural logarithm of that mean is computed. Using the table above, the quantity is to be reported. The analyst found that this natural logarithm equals 3.04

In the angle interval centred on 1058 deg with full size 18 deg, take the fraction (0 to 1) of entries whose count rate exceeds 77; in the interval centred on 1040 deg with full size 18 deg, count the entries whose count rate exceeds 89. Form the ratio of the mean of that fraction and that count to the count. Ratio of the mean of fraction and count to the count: 0.61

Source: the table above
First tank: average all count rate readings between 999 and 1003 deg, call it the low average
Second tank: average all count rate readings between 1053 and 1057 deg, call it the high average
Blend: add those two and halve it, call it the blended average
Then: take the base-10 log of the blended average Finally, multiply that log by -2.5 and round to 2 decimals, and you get -4.80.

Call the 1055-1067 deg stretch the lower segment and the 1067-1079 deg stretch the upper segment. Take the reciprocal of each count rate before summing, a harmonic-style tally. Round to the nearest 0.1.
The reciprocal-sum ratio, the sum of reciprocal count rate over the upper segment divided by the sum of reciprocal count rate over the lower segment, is 1.5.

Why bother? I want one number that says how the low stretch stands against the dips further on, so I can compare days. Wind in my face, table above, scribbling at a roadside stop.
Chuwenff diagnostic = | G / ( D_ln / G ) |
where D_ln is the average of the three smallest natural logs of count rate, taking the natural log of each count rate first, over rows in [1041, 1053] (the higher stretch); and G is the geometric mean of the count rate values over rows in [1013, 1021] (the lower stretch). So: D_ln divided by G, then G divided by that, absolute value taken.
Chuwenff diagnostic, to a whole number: 1788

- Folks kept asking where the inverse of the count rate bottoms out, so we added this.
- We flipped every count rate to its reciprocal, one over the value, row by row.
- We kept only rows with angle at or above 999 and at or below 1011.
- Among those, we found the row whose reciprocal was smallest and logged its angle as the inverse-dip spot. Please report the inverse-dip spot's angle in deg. 1010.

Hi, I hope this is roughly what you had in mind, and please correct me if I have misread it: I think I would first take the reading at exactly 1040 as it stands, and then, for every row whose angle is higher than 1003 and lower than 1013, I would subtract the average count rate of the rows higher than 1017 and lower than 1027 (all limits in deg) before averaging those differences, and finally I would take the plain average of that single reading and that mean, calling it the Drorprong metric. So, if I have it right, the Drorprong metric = 47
